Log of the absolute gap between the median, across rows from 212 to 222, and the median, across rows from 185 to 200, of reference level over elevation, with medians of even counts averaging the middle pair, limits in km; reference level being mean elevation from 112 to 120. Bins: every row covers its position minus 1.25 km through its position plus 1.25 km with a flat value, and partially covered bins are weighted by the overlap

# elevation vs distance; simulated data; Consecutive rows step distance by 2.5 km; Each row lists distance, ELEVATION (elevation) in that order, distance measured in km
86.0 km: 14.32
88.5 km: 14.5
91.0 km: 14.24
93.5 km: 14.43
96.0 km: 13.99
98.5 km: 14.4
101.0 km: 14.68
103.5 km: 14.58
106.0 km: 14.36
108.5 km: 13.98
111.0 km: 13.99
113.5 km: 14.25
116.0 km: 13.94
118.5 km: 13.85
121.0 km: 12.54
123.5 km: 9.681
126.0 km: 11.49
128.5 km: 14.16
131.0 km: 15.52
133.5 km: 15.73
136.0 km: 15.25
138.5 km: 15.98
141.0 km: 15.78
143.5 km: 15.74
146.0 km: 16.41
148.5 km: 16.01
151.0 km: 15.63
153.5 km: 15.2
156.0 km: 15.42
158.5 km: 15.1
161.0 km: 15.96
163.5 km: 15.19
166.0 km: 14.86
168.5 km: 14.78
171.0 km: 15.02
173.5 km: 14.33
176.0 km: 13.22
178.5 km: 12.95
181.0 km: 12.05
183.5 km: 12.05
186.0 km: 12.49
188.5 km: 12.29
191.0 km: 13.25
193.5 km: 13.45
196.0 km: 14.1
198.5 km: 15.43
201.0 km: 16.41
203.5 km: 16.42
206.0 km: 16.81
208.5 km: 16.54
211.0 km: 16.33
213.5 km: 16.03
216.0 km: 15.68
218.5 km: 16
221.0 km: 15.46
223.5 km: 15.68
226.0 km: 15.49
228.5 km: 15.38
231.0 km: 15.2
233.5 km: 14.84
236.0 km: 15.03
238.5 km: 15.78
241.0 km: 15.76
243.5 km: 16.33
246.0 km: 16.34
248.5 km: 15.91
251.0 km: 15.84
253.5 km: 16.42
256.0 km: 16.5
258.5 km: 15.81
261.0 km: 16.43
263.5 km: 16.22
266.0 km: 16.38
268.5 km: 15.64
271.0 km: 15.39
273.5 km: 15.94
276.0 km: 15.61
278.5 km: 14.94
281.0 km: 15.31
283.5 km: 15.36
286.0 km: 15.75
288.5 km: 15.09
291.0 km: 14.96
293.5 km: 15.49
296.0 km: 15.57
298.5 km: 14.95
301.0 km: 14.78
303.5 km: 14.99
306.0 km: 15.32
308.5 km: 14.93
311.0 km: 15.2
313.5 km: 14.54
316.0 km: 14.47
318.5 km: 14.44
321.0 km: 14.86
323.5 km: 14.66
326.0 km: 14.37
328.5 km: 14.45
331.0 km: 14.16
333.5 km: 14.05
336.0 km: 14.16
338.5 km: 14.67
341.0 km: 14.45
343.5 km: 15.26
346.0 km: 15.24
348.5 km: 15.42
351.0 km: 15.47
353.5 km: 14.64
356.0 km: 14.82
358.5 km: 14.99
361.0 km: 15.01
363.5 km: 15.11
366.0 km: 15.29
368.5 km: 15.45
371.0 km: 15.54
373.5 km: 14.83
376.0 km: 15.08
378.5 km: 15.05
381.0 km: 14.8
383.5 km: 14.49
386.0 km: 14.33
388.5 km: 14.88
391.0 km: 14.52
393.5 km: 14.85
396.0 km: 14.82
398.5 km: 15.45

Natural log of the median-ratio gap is -1.8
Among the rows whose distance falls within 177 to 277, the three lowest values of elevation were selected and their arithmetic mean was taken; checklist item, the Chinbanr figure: 12.1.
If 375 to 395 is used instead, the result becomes 14.4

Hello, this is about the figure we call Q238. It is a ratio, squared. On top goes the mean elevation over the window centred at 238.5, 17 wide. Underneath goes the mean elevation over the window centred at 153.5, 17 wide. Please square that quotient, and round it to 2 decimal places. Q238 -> 0.99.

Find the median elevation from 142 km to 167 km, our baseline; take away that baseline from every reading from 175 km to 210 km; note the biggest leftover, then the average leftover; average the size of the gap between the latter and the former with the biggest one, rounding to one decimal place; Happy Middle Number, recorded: 2.0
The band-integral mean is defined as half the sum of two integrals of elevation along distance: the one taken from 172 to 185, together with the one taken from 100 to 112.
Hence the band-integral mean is 170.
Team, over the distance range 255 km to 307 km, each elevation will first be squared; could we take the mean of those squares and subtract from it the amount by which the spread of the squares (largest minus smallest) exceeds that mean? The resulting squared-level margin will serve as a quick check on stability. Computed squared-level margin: 430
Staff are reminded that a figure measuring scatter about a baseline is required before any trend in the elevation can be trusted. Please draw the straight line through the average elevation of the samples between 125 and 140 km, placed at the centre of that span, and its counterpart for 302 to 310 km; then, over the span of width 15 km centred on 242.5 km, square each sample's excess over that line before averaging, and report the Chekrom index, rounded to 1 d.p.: 1.0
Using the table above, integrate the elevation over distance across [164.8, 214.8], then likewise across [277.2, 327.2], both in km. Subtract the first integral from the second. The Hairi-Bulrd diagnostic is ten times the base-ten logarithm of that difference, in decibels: 14.5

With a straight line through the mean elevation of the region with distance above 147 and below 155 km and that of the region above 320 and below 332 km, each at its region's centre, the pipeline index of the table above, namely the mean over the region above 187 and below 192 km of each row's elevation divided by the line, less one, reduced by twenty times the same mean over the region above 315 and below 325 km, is -0.26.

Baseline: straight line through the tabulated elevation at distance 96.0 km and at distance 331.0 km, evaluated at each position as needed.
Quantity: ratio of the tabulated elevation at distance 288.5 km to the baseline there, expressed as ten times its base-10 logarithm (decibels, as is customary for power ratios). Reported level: 0.3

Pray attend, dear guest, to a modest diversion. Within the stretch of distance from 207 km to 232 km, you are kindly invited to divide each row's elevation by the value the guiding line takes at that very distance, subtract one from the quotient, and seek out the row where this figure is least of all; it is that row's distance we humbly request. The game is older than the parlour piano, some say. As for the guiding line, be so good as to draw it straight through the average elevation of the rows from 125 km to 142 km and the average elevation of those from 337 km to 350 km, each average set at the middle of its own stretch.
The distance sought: 231.0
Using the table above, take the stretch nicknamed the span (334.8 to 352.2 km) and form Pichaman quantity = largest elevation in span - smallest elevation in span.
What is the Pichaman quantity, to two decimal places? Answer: 1.31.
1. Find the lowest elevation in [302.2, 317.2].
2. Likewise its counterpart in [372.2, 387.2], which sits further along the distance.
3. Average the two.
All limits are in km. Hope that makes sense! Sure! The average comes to 14.4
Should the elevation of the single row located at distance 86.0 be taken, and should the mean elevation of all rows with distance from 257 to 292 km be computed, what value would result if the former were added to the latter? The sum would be 30.0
